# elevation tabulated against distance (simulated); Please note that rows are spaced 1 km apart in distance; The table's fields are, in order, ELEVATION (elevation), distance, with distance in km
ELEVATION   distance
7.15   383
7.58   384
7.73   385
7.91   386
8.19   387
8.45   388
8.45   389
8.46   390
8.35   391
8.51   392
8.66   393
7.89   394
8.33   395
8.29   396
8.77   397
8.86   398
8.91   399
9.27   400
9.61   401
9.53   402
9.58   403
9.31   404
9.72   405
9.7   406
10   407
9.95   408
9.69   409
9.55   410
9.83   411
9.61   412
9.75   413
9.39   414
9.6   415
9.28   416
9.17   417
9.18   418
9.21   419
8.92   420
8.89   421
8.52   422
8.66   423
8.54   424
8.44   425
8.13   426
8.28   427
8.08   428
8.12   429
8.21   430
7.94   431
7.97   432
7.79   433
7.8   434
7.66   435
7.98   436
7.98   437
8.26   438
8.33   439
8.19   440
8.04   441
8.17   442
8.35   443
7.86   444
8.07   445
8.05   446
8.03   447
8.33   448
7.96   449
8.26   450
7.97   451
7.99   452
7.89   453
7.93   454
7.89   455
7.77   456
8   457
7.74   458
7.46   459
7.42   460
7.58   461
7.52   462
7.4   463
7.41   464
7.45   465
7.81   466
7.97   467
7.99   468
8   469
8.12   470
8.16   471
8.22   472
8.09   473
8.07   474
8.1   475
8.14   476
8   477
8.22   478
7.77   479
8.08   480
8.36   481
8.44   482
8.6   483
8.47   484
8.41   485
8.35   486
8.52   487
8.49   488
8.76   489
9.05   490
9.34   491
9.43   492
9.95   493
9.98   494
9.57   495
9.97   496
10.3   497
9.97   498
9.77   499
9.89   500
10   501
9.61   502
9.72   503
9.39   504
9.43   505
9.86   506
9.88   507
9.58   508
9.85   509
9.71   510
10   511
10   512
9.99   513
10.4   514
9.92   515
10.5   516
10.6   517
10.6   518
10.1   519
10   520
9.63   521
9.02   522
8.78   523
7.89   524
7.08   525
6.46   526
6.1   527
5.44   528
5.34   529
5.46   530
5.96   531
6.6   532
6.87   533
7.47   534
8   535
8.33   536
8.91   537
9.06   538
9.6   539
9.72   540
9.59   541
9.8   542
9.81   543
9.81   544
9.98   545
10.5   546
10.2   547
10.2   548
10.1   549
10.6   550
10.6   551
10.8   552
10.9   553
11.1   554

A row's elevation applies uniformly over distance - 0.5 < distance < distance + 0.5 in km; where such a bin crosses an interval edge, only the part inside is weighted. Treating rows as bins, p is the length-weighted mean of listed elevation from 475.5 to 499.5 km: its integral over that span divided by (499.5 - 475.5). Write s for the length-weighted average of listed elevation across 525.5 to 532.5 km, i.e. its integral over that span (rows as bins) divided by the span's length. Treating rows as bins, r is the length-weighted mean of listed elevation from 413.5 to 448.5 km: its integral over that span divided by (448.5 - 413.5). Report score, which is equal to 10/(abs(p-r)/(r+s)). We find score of 269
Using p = 8.9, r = 8.4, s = 5.9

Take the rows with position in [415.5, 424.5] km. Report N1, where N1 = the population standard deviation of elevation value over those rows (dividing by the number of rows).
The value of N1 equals 0.28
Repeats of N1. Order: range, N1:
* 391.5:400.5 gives 0.38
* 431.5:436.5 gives 0.12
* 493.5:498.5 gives 0.23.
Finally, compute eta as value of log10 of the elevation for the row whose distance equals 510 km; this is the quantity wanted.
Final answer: 0.99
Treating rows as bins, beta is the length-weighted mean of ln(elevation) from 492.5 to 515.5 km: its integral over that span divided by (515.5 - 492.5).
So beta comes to 2.29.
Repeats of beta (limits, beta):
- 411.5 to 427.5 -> 2.19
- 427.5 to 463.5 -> 2.07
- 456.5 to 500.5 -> 2.13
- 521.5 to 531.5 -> 1.89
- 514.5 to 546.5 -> 2.12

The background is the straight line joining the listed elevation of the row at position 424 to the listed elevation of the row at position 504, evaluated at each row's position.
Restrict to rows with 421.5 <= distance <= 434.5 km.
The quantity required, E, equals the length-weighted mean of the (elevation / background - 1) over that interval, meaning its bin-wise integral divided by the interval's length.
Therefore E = -0.05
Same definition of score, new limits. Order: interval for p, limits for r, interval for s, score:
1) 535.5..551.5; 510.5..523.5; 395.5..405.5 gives 1168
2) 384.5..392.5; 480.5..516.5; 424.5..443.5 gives 143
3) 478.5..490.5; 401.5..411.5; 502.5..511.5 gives 156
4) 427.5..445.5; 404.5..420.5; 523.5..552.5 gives 121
